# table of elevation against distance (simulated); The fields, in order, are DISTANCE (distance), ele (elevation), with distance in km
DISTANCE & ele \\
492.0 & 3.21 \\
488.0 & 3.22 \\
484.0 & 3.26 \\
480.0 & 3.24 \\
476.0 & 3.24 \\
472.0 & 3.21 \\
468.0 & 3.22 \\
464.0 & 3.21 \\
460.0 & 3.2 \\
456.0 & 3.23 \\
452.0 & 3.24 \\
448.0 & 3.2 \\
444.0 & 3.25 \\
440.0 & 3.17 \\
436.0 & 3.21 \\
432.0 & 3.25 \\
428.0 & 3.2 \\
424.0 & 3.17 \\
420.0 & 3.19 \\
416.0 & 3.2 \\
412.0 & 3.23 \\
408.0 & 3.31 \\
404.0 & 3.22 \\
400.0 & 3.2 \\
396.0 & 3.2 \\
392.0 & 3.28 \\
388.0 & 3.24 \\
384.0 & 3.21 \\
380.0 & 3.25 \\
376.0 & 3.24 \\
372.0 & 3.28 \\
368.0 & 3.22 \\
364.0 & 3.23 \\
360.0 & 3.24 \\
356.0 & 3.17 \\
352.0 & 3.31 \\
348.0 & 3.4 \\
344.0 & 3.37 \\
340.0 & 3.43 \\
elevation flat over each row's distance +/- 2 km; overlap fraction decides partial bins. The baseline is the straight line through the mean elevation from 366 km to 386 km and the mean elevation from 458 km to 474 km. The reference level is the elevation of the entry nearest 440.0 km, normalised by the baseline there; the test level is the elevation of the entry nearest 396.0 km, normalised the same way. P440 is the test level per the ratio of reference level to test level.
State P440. 0.99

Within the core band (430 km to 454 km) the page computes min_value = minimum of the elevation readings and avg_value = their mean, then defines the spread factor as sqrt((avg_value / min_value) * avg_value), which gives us 1.81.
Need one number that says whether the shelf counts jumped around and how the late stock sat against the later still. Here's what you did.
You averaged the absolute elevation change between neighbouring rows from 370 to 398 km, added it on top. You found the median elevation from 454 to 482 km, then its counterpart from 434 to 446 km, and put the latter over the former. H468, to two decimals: 1.04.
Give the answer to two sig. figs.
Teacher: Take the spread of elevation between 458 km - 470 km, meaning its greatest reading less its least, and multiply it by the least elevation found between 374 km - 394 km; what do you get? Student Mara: 0.064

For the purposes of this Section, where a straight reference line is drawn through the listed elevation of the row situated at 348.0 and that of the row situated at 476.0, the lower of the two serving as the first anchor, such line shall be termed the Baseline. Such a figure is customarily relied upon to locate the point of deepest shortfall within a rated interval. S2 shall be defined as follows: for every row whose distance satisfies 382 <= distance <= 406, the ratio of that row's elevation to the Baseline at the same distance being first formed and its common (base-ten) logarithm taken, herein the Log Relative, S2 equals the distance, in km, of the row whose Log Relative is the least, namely 384.0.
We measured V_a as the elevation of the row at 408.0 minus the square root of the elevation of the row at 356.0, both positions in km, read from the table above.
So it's 1.53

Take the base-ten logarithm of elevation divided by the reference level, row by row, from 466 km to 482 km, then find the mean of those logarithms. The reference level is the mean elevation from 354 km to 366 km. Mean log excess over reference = 0.0019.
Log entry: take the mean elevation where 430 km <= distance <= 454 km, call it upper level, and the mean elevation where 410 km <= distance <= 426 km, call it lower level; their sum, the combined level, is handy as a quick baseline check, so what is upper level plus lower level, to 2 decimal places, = 6.42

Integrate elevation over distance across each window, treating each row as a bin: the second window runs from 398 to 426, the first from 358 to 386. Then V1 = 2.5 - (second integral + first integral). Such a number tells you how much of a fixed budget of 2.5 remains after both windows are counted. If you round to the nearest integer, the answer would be -178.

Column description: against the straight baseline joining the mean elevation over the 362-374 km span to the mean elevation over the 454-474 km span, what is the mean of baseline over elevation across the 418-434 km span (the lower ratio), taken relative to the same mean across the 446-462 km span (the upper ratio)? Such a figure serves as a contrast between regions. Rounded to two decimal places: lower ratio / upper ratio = 1.01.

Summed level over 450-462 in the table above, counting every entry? 9.67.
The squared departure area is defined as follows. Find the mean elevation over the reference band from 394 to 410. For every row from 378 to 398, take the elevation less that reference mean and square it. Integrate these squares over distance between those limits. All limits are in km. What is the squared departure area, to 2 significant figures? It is 0.017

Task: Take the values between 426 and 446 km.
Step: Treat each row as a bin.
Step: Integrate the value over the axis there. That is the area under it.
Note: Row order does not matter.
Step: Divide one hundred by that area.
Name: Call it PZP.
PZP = 1.6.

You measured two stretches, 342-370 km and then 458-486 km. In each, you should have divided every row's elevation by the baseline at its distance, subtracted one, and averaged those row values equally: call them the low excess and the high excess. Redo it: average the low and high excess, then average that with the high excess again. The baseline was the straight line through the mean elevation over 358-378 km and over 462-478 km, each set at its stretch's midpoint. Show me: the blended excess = 0.0039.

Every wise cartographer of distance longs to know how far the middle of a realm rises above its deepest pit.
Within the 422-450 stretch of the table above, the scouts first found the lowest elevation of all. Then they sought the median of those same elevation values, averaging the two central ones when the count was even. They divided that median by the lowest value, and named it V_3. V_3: 1.01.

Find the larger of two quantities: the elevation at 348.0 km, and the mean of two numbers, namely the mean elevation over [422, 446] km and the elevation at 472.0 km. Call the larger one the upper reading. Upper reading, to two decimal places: 3.40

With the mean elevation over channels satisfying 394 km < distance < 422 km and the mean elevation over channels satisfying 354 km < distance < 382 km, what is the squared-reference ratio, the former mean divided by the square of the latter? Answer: 0.308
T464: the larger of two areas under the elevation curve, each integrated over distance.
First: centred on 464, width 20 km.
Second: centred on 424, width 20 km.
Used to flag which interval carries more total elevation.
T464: 64.3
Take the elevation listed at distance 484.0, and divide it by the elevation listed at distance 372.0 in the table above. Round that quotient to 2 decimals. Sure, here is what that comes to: 0.99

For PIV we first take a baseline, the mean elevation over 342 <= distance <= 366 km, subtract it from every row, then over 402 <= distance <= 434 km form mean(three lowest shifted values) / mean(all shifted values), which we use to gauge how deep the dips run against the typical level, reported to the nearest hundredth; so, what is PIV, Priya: 1.53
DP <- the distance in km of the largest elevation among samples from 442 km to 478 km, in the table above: 444.0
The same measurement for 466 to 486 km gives 484.0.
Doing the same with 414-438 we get 432.0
